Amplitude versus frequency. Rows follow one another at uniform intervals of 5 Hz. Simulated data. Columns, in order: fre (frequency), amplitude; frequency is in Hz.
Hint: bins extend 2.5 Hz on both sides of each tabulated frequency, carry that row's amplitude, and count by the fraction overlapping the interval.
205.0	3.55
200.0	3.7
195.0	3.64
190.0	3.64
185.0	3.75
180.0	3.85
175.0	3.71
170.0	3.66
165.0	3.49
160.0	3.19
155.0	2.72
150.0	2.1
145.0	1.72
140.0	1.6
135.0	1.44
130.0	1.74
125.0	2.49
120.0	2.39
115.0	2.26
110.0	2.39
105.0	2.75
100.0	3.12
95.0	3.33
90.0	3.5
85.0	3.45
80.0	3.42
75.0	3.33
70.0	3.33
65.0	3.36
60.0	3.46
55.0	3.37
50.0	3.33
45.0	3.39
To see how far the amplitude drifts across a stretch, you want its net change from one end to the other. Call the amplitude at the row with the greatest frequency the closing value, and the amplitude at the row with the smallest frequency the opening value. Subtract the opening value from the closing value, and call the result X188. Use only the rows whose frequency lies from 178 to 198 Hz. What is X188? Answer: -0.2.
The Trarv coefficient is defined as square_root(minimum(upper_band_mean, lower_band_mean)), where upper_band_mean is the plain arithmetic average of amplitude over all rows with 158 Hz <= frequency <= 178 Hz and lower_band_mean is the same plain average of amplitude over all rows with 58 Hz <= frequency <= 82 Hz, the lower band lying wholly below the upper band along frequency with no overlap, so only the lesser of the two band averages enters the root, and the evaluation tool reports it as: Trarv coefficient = 1.84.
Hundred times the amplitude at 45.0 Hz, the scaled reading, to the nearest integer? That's 339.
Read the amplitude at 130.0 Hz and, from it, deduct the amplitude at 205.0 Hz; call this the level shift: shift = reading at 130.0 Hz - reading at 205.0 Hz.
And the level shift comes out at -1.8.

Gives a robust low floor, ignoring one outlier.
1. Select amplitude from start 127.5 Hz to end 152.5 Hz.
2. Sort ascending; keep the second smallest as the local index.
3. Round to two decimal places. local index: 1.60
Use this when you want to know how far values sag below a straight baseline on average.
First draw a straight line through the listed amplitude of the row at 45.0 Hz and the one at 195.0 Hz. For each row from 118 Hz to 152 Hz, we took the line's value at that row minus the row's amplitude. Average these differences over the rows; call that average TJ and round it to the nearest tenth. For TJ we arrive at 1.6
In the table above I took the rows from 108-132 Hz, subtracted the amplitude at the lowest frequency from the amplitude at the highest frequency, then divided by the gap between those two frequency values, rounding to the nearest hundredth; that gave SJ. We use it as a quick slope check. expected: -0.03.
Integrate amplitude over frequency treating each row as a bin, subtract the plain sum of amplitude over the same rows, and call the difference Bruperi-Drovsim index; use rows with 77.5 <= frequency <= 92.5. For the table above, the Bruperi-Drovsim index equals 41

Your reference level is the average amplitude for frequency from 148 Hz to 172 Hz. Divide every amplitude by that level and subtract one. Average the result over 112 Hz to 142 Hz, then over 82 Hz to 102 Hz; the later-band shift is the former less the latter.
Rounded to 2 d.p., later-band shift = -0.45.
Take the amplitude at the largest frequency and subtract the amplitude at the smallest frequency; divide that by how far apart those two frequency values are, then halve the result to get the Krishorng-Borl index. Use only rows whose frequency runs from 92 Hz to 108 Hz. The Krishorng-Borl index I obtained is -0.029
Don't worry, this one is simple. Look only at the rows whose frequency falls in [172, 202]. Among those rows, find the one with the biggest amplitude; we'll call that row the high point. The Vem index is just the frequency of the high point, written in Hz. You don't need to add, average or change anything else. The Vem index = 180.0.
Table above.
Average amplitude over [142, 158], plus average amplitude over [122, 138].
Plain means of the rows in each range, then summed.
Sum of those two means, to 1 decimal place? 4.1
